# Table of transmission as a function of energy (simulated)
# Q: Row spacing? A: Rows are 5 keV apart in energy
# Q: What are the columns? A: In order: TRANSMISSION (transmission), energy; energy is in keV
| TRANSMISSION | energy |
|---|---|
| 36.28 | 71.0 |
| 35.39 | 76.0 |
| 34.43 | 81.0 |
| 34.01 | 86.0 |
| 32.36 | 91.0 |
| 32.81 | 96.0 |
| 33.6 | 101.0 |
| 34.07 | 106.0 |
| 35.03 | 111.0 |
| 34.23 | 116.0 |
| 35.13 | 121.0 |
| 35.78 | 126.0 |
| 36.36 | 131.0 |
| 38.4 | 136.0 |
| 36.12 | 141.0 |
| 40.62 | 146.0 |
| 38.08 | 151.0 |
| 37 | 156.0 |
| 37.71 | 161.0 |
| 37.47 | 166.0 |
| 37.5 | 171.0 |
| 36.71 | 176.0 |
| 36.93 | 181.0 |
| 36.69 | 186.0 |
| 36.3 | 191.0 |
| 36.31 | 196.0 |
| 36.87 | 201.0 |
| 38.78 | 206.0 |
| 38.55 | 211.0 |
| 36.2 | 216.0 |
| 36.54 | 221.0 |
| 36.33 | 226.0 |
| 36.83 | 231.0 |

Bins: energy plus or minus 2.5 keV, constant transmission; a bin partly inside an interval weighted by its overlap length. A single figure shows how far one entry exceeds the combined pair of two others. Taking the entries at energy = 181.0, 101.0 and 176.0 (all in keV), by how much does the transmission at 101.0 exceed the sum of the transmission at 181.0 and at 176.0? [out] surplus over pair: -40.0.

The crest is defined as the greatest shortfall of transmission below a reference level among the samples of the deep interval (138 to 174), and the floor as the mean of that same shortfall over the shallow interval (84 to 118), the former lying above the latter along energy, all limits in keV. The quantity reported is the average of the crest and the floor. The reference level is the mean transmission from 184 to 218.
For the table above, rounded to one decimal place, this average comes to 2.2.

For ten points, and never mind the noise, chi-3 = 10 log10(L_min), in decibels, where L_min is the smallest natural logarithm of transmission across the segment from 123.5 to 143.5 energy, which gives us 5.536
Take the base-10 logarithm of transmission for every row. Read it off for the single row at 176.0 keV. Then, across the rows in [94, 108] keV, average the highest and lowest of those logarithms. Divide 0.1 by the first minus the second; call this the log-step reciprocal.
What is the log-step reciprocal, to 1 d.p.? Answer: 2.5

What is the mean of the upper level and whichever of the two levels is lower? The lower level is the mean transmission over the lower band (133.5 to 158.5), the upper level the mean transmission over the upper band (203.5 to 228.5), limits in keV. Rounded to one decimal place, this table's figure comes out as 37.3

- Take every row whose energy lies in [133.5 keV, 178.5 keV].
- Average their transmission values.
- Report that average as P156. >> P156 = 37.7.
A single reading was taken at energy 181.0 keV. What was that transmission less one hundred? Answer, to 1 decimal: -63.1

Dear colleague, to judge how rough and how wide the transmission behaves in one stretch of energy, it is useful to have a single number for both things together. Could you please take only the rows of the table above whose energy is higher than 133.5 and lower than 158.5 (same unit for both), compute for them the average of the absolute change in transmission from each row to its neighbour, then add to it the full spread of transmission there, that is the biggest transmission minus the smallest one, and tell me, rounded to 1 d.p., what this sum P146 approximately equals 7.1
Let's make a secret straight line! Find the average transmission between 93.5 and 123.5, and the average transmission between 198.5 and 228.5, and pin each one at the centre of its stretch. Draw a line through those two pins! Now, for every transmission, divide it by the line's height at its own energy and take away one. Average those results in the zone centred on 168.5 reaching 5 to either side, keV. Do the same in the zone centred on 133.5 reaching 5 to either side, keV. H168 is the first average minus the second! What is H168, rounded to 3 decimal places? -0.028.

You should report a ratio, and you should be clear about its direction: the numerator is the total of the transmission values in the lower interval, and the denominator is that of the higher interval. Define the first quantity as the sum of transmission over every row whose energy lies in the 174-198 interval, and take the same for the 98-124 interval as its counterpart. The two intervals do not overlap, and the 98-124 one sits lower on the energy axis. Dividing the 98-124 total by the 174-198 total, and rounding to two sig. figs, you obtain 0.94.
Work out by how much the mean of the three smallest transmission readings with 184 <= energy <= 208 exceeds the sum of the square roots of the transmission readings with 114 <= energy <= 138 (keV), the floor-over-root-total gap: 6.4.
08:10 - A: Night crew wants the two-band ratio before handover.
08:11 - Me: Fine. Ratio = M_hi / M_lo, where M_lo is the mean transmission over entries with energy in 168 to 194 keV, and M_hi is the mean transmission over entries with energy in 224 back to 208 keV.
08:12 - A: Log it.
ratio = 1.01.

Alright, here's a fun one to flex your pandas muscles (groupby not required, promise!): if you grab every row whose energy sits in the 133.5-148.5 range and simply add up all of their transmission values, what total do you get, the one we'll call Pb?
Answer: 115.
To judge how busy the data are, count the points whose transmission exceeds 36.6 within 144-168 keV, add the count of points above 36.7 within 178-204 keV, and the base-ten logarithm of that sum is 0.85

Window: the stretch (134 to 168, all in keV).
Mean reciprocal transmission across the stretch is 0.0264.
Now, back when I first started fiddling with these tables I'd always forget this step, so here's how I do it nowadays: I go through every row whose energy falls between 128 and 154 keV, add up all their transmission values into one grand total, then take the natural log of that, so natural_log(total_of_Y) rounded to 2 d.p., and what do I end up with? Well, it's 5.24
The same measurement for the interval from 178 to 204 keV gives 5.21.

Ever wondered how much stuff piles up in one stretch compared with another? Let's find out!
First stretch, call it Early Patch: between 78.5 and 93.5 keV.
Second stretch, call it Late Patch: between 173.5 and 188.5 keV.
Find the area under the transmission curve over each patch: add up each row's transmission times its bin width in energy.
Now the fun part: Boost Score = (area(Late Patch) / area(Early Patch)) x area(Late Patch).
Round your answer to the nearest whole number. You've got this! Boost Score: 604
